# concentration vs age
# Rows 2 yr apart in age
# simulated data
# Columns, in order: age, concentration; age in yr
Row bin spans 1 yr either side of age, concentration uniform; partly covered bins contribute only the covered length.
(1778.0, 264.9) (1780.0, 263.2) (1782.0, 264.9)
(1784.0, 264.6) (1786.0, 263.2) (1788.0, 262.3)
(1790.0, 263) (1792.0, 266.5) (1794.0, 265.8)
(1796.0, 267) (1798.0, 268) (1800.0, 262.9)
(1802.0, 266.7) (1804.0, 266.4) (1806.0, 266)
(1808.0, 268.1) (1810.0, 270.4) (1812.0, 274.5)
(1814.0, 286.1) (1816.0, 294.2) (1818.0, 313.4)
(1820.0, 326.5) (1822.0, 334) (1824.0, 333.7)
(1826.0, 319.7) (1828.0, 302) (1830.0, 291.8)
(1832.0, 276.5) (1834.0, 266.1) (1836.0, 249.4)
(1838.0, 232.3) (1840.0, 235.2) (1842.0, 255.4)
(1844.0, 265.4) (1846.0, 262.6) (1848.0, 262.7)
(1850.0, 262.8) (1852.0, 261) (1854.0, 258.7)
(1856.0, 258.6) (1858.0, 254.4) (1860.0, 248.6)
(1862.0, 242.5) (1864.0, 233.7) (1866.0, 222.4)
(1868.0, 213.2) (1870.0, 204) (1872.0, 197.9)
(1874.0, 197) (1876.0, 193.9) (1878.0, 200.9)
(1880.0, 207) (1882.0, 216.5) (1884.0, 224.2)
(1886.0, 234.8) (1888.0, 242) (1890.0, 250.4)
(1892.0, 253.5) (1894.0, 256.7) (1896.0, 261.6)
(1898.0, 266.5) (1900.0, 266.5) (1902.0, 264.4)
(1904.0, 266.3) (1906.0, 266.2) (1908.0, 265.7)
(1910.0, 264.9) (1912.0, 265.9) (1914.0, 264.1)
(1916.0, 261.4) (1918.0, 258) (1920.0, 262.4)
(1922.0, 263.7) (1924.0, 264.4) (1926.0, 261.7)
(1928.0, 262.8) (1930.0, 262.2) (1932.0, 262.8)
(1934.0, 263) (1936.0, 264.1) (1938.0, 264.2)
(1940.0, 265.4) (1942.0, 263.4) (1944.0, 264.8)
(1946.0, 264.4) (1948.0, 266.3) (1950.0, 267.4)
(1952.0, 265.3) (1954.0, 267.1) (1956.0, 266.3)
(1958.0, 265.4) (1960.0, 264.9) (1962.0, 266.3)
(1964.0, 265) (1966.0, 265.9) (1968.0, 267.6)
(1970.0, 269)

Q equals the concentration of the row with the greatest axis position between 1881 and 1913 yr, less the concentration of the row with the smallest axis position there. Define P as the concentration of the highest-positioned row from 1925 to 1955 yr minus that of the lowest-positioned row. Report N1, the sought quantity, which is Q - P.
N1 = 44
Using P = 5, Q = 49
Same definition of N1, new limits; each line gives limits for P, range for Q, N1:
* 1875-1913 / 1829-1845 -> -98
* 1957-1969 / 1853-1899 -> 6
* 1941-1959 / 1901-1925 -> -2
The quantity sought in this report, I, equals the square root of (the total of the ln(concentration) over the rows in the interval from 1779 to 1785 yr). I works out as 4.09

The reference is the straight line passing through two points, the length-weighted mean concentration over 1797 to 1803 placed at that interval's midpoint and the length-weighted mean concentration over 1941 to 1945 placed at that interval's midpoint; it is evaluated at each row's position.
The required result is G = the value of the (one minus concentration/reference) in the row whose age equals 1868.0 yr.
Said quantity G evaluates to 0.20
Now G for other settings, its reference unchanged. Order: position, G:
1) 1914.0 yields 0.00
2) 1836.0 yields 0.06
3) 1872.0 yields 0.25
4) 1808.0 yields -0.01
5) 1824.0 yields -0.26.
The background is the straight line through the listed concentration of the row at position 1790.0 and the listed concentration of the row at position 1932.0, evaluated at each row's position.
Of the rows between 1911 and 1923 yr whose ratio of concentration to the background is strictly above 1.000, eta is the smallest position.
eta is 1912.0 yr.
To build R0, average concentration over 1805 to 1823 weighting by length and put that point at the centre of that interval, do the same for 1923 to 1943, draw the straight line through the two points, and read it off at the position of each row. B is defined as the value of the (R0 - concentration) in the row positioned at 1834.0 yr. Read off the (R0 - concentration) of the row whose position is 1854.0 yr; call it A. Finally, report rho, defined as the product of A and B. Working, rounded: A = 24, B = 22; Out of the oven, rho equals 519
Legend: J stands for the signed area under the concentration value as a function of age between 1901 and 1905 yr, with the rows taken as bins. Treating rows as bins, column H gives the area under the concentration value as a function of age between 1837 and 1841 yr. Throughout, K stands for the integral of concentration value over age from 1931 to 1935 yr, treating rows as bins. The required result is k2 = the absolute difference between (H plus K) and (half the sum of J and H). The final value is 988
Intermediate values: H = 935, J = 1061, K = 1052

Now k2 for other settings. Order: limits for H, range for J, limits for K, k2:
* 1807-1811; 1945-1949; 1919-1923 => 1060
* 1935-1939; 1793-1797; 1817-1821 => 1275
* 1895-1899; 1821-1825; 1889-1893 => 868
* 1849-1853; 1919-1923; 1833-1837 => 1029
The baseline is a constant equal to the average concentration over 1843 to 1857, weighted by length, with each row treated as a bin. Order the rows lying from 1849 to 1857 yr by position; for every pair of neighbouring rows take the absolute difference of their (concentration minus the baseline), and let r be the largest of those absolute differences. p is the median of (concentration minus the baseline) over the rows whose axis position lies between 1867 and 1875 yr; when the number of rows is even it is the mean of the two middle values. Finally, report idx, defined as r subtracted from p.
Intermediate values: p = -61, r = 2.3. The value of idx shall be -63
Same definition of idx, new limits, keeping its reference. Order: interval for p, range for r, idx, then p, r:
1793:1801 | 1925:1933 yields 4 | 5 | 1.1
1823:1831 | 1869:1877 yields 43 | 49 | 6.1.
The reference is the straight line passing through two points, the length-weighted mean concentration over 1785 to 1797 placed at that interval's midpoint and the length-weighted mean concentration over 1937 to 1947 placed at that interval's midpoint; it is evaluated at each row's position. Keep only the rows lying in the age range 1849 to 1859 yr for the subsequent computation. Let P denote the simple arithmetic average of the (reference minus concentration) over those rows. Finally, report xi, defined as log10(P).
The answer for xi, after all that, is 0.74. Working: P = 5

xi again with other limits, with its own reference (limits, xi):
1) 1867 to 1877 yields 1.80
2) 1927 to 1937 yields 0.17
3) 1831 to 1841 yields 1.10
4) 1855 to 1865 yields 1.23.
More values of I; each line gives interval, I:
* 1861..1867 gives 4.04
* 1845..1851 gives 4.09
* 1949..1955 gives 4.09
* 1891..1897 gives 4.08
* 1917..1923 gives 4.09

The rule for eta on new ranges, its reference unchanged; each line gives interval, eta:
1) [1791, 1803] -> 1792.0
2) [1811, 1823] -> 1812.0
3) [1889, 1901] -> 1898.0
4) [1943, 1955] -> 1944.0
